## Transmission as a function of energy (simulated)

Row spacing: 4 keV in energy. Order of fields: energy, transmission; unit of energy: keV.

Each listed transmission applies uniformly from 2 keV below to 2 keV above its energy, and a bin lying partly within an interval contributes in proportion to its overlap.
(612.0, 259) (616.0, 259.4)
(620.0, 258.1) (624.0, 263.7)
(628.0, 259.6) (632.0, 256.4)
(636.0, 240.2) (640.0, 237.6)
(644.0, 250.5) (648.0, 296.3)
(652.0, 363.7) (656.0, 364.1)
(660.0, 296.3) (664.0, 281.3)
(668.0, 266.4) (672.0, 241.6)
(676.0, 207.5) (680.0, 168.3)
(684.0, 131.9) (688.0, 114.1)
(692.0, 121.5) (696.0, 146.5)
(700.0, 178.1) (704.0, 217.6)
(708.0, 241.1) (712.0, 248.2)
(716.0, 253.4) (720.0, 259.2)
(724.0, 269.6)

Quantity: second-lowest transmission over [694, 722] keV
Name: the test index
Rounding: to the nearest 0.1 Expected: 178.1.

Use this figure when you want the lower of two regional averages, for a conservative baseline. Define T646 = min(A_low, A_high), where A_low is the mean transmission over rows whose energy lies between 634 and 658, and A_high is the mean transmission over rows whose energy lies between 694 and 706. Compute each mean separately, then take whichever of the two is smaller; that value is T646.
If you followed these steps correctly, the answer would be 181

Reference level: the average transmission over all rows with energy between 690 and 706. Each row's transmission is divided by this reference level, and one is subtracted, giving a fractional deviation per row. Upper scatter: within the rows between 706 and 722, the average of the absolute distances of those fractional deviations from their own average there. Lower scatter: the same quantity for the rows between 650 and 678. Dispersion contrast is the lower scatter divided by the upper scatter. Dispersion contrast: 7.7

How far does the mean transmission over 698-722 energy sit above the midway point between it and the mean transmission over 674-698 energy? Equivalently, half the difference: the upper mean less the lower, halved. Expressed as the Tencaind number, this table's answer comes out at 42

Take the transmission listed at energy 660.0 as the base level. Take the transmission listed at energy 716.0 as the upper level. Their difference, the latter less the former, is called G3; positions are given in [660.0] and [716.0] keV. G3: -43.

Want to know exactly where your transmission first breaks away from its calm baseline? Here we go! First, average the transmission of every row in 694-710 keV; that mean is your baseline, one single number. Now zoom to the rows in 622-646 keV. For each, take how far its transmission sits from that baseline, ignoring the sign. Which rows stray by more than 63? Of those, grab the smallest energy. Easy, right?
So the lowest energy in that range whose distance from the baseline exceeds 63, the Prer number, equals 624.0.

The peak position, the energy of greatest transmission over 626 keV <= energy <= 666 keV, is 656.0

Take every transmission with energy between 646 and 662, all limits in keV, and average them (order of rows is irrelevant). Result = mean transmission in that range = 330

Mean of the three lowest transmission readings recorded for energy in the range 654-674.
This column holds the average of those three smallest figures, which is 263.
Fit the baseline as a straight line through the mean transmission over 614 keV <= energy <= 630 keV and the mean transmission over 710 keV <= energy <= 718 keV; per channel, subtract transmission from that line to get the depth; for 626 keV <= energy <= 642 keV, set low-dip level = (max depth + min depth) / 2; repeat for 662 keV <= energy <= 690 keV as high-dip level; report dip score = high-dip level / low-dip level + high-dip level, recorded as 62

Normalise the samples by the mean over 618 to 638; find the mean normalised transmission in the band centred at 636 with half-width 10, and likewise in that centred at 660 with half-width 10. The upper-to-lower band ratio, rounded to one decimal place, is 1.3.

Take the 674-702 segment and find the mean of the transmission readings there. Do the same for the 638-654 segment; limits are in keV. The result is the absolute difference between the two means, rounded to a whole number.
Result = 134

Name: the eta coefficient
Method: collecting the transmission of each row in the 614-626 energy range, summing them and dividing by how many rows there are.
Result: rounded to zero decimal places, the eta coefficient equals 260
